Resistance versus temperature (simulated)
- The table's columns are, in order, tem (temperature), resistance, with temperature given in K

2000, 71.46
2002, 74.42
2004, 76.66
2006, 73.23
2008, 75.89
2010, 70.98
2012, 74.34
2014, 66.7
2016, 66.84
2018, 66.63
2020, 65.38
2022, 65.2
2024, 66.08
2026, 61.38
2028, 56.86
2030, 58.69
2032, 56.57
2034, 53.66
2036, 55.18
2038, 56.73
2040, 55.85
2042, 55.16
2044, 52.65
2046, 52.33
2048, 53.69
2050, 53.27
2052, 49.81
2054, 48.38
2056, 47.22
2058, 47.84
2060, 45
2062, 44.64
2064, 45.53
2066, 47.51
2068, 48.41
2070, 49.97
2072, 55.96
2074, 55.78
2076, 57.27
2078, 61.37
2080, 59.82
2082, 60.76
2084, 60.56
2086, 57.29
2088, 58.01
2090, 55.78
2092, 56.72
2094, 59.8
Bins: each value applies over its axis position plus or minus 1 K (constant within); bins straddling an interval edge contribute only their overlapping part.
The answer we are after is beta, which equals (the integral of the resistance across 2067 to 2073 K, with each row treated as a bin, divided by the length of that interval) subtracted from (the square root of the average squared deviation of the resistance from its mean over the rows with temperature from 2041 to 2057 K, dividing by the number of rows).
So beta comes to -49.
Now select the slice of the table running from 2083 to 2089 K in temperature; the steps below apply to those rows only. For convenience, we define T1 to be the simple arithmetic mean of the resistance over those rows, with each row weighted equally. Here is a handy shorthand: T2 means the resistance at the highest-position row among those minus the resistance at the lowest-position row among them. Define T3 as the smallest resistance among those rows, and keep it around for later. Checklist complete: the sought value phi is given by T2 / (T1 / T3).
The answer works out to -2.5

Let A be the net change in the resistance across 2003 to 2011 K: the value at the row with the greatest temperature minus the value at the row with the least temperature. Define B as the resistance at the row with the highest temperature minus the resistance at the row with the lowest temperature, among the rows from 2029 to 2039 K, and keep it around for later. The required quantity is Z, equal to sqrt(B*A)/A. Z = -0.6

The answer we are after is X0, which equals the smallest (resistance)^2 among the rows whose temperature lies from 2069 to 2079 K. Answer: 2497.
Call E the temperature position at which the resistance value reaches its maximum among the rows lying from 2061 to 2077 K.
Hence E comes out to 2076 K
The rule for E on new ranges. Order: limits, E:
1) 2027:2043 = 2030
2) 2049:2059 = 2050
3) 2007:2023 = 2008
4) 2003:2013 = 2004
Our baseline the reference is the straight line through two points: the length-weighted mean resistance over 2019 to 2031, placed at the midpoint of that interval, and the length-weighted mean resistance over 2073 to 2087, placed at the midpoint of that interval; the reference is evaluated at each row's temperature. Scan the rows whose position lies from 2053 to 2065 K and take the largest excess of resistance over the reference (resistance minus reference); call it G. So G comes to -12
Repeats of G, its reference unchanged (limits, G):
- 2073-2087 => 2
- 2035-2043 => -5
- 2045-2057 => -7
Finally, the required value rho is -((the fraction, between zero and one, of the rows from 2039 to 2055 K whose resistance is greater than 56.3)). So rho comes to 0.0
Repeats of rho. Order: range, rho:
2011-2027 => -1.0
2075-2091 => -0.9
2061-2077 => -0.1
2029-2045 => -0.4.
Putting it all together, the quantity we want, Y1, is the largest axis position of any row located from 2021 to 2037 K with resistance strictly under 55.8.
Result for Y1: 2036 K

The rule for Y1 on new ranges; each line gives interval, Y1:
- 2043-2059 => 2058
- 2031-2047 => 2046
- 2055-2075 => 2074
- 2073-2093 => 2090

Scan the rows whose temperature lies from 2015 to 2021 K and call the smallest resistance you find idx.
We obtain 65.38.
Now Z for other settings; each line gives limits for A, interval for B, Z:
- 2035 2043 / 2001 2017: -19.5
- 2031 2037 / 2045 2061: -2.3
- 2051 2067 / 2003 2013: -1.0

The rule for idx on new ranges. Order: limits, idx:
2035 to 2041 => 55.18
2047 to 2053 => 49.81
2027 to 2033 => 56.57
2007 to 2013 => 70.98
